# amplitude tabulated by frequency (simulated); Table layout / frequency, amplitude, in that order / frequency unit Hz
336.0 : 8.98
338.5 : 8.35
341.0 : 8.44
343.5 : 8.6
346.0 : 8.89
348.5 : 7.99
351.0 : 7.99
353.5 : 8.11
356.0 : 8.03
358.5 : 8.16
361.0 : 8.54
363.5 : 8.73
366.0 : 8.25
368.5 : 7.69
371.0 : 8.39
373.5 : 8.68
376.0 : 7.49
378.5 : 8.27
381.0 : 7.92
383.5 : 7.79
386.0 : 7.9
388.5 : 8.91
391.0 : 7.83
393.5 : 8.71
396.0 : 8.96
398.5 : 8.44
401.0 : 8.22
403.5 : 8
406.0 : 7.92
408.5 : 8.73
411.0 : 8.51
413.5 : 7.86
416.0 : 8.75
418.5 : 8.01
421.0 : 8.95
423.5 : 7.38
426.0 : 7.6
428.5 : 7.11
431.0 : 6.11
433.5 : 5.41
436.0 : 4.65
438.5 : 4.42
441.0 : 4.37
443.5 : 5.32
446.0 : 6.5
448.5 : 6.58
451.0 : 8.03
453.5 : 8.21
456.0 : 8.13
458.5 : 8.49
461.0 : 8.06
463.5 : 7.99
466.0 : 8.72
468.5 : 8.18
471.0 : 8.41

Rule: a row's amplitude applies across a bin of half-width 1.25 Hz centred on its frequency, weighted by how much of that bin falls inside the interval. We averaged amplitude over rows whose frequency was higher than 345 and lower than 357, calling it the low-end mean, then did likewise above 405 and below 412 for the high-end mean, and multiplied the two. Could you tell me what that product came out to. 68.8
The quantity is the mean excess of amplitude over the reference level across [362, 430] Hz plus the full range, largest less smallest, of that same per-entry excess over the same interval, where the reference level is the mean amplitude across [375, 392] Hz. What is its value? 2.0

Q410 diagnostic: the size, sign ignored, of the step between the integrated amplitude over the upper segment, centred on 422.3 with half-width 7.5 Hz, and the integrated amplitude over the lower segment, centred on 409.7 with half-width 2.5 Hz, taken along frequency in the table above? 76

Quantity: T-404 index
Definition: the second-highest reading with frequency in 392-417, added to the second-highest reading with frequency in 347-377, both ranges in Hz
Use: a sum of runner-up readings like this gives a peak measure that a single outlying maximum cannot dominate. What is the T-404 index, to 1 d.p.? 17.4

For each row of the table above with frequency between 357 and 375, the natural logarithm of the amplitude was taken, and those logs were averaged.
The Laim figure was 2.12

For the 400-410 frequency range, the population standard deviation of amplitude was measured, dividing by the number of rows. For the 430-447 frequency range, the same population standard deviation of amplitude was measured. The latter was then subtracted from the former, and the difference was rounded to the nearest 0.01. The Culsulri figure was -0.45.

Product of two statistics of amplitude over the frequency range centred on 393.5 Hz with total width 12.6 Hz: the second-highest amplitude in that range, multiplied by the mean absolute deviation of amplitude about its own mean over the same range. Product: 3.1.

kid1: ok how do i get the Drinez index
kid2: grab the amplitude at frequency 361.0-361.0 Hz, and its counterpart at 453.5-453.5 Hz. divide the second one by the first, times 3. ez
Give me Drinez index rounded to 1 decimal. 2.9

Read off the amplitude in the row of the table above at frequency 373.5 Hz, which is 8.68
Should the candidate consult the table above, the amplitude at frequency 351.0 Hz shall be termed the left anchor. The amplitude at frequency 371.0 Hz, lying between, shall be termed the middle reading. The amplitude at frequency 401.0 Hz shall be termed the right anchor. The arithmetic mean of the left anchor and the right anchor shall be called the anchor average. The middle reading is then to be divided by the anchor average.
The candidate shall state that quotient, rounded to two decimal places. 1.04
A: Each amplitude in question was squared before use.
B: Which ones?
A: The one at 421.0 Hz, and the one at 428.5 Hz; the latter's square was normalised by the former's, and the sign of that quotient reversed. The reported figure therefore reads -0.63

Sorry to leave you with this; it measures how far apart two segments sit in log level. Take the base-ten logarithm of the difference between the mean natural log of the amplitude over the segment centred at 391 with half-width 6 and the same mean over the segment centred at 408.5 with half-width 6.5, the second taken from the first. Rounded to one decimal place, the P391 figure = -1.5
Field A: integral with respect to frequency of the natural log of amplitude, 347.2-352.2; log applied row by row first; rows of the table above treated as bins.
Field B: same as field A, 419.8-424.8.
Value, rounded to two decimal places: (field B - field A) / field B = 0.01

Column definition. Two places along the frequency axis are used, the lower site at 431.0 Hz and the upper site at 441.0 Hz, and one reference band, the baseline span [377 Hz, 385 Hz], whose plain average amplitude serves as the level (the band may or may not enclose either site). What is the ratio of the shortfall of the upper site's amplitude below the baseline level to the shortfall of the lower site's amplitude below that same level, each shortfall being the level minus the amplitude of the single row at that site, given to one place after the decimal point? 1.9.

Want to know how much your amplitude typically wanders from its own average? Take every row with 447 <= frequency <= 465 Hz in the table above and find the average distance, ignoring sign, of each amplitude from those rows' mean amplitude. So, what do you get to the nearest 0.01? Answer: 0.38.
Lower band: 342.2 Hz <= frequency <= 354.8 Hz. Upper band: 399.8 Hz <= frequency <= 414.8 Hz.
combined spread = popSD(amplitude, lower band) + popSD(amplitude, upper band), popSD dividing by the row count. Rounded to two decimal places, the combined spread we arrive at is 0.68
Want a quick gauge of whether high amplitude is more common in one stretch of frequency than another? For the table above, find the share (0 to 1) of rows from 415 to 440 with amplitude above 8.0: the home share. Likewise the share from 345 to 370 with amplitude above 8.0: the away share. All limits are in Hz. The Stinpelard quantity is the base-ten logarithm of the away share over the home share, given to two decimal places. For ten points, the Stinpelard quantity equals 0.37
